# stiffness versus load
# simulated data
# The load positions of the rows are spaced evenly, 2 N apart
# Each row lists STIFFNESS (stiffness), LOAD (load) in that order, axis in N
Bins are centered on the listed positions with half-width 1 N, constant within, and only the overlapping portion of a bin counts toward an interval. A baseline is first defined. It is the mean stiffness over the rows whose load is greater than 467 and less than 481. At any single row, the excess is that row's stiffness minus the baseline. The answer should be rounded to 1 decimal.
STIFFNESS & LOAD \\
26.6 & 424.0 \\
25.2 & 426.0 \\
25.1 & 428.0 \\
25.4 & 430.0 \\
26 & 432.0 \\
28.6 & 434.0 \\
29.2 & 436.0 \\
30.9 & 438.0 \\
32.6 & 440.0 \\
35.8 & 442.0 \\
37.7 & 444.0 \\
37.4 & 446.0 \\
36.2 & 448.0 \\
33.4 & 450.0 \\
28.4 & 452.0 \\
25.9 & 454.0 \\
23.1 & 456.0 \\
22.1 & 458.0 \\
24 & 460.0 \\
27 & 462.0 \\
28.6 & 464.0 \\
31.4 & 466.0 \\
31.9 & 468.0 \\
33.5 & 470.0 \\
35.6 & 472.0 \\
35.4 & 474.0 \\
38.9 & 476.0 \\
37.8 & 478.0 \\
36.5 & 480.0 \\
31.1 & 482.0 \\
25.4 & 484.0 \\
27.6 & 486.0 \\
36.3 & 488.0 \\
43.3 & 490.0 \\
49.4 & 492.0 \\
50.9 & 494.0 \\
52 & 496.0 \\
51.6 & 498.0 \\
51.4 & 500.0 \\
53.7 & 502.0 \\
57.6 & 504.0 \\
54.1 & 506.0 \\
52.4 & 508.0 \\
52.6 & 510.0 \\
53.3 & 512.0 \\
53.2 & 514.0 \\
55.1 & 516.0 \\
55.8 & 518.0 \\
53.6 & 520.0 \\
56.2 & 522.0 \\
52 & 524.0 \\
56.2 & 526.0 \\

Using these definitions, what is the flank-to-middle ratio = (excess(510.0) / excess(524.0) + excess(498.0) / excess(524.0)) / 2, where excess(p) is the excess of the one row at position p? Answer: 1.0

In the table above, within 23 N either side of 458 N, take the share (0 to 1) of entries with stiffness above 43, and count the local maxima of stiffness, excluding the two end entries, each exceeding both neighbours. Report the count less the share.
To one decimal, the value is 3.0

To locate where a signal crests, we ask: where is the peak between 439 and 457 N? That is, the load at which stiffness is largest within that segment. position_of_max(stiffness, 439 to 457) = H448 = 444.0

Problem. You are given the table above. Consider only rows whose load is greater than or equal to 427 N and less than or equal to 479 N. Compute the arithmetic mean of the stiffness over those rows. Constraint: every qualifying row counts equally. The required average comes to 31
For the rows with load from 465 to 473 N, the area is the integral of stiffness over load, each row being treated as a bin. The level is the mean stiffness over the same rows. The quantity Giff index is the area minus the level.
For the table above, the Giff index 232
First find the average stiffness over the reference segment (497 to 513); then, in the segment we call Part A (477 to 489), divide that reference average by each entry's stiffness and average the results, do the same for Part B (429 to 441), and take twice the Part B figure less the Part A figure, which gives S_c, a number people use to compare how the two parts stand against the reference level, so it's 2.1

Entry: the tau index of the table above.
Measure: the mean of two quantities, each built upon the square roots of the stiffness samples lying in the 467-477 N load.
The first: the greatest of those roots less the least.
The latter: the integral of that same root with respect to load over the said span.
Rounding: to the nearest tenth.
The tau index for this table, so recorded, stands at 29.9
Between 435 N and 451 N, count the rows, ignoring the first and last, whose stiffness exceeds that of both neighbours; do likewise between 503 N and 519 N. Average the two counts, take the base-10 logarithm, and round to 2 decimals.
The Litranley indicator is 0.00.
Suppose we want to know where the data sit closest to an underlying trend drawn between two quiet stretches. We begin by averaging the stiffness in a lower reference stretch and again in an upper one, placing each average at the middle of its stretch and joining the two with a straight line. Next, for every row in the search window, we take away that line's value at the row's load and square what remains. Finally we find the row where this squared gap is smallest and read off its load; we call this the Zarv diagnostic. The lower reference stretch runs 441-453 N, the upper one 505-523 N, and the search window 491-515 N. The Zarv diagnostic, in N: 508.0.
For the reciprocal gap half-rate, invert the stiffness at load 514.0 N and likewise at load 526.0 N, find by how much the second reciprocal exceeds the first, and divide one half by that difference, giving -498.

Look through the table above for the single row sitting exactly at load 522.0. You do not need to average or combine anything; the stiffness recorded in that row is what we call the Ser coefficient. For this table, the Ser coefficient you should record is 56.2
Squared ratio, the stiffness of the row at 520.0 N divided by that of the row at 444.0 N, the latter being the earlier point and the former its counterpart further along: 2.0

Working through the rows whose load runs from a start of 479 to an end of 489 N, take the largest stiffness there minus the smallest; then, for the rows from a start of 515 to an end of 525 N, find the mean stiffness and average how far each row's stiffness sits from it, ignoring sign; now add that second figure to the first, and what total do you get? 12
